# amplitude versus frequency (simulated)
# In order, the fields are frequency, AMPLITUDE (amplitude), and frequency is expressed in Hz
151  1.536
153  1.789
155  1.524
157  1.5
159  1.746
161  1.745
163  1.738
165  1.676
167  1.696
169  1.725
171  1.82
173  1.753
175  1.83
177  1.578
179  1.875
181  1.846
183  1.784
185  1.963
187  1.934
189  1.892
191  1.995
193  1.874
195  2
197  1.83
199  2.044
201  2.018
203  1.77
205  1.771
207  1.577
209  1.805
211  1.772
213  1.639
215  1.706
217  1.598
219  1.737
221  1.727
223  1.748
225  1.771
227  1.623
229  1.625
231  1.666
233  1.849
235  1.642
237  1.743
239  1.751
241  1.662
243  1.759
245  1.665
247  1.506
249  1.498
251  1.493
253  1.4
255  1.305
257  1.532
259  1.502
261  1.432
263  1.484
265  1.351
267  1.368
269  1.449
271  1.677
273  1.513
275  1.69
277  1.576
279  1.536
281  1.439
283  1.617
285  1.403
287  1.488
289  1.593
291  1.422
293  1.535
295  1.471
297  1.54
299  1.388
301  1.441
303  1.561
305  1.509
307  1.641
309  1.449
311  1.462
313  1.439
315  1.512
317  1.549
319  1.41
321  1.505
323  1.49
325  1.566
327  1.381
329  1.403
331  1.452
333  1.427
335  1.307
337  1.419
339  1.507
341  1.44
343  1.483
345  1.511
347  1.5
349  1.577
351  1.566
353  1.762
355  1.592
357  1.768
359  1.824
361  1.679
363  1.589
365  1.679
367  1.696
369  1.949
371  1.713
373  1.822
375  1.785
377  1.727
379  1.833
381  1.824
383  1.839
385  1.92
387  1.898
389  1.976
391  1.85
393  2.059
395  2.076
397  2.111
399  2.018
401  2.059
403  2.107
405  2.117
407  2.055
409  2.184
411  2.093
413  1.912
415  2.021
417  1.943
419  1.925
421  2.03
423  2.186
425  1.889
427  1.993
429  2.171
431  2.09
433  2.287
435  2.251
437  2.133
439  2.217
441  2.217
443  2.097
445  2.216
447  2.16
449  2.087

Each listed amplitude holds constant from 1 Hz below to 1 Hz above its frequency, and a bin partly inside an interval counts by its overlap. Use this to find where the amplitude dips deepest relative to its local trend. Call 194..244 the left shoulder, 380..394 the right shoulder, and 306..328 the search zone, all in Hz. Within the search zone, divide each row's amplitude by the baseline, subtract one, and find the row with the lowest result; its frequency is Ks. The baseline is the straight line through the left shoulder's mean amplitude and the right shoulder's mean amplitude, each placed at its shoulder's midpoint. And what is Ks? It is 327 Hz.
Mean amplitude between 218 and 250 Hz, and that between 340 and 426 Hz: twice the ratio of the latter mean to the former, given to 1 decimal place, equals 2.2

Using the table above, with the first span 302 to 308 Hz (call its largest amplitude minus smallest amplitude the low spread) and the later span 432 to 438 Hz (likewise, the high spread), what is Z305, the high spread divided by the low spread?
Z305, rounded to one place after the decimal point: 1.2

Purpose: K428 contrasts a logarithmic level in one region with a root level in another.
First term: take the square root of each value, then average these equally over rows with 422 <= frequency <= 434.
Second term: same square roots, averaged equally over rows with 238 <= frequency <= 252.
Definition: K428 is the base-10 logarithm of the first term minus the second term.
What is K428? -1.11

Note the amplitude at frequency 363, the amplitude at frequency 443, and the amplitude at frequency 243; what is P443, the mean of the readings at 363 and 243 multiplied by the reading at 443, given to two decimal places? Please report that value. 3.51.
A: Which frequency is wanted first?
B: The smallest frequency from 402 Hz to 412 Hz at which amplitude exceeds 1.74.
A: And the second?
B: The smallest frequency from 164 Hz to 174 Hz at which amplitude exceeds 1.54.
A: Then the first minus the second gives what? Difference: 238 Hz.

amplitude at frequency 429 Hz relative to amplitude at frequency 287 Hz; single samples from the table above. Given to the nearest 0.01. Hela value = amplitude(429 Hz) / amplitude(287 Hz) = 1.46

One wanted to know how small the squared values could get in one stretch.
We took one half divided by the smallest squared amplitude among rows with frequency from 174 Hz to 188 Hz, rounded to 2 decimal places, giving 0.20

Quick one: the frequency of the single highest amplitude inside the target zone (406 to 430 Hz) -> 423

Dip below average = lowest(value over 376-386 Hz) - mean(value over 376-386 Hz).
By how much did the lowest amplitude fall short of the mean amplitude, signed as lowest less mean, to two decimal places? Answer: -0.10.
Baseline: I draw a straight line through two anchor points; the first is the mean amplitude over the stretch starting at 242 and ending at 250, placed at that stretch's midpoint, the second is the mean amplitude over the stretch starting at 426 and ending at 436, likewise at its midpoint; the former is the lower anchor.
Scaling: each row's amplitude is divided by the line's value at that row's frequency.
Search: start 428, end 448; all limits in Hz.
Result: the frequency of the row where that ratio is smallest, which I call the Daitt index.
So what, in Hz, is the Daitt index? 443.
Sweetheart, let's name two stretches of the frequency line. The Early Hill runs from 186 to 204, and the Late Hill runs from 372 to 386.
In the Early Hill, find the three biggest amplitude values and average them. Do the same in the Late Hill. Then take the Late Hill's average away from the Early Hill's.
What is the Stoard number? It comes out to 0.2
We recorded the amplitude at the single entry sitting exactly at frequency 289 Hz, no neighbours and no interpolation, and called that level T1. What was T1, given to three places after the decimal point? 1.593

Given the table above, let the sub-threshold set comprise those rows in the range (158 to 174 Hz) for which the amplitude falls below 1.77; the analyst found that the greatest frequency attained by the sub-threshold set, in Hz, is 173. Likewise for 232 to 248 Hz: 247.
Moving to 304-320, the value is 319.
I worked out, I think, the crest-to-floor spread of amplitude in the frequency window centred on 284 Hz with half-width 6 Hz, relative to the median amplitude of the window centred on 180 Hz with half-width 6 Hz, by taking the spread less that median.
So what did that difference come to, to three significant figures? -1.62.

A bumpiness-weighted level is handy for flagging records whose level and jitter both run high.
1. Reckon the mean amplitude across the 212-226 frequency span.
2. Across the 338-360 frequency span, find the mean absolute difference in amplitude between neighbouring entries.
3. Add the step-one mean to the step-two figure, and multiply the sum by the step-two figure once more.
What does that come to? 0.15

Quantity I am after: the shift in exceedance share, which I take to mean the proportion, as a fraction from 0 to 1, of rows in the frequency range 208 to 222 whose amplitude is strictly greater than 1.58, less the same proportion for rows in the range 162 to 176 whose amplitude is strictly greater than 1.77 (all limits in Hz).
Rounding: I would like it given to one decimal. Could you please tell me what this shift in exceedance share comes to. 0.7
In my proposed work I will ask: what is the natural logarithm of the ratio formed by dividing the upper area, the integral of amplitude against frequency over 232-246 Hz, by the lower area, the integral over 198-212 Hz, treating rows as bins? -0.06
